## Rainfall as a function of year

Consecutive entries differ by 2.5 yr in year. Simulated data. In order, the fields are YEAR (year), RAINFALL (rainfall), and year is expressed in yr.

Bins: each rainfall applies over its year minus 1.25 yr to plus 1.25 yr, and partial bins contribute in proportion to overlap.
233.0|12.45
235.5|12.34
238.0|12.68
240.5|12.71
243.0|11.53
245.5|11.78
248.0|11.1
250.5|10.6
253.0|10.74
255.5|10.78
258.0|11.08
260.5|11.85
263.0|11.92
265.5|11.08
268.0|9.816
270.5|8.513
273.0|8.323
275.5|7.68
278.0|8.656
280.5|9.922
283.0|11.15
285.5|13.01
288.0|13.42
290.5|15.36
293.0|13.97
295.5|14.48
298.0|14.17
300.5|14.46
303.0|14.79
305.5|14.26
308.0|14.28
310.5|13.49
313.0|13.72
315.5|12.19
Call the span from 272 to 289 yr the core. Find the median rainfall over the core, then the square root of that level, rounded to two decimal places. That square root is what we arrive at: 3.15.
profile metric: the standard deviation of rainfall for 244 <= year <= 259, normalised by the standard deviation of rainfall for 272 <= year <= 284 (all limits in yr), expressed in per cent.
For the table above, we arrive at 31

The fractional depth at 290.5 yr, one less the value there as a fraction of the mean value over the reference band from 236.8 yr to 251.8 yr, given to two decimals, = -0.31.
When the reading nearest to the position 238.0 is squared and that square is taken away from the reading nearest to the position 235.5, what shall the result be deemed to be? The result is -148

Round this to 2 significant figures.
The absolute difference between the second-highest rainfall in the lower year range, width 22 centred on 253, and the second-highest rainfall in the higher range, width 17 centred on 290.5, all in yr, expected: 2.6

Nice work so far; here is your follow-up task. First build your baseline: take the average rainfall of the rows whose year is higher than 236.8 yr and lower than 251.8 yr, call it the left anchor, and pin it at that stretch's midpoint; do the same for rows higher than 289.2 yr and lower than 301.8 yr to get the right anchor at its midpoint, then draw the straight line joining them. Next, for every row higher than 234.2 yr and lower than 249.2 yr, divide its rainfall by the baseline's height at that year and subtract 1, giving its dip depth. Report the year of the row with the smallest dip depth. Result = 248.0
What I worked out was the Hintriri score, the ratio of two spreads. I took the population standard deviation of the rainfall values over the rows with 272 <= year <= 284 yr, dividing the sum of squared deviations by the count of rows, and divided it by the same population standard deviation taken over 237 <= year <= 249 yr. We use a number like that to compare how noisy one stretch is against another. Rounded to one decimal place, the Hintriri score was 1.9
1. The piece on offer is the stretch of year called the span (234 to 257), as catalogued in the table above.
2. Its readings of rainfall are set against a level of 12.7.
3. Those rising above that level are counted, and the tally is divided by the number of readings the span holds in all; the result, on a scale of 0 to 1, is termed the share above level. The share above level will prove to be 0.11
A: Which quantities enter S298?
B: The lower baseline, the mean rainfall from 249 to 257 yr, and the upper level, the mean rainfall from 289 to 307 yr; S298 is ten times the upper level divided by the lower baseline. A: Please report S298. 13.5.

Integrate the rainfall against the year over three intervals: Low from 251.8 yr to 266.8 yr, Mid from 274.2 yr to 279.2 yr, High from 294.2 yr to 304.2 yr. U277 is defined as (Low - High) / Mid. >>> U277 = 0.58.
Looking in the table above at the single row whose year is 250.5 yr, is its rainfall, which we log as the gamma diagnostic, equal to 10.6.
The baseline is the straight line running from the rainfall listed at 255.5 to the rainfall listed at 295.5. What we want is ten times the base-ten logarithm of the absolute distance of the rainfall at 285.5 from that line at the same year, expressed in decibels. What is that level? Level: -2.6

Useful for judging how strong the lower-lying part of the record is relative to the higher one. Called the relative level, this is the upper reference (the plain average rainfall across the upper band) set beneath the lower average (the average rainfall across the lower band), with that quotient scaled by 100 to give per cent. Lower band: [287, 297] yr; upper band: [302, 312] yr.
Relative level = 101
